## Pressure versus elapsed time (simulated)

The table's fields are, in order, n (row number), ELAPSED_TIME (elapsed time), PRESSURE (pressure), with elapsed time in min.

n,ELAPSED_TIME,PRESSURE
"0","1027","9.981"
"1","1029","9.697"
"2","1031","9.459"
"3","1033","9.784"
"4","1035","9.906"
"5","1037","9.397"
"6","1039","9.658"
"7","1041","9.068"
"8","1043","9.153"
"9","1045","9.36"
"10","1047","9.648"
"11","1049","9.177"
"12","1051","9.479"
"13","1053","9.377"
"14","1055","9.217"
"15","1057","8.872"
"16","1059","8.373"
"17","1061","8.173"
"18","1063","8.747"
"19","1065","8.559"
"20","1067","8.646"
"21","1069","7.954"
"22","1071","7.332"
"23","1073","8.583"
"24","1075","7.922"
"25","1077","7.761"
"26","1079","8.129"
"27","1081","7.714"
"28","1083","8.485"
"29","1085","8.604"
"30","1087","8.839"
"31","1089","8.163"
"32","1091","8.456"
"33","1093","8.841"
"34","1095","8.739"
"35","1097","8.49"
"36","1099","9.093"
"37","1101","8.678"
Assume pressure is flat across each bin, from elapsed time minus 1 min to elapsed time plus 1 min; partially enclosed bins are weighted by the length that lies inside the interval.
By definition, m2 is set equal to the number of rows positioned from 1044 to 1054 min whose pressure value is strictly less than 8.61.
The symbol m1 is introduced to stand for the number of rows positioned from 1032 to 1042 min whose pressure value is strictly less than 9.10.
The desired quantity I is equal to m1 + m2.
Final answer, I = 1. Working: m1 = 1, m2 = 0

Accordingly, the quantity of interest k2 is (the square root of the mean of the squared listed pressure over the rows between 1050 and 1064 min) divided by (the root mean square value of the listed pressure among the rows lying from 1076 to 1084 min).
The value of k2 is 1.11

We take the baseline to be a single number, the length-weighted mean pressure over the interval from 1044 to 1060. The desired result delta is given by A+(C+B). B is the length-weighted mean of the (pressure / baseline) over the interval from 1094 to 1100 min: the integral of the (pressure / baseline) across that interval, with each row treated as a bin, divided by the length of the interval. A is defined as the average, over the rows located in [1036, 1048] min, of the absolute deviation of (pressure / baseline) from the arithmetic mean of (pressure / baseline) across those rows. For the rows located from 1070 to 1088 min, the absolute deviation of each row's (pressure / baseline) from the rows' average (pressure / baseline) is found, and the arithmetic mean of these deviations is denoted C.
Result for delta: 1.02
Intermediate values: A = 0.020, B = 0.95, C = 0.046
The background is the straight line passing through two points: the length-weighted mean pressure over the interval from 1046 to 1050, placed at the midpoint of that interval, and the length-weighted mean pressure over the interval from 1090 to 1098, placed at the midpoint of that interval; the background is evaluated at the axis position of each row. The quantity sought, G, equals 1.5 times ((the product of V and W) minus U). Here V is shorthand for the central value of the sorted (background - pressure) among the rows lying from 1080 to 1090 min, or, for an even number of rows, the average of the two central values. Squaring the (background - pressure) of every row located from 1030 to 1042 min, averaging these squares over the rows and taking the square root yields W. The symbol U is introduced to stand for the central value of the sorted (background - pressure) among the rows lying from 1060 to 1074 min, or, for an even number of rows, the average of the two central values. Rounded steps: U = 0.56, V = 0.33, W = 0.3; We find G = -0.7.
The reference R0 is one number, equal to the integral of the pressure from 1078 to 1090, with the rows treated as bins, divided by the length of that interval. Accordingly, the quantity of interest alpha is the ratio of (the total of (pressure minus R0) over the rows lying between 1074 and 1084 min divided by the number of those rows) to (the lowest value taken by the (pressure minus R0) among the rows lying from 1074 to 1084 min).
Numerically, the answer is 0.5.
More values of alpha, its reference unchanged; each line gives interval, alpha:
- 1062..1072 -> 0.1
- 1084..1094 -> -1.6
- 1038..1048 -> 1.4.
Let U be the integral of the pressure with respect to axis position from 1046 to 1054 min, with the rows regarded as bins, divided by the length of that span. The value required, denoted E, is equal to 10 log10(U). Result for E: 9.7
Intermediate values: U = 9.4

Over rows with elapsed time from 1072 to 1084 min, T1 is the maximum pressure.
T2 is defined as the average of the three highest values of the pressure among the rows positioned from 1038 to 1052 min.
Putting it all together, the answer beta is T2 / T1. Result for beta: 1.12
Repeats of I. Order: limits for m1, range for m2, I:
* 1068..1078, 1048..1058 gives 5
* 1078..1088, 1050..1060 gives 6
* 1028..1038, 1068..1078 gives 5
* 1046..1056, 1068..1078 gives 5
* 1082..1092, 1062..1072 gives 8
